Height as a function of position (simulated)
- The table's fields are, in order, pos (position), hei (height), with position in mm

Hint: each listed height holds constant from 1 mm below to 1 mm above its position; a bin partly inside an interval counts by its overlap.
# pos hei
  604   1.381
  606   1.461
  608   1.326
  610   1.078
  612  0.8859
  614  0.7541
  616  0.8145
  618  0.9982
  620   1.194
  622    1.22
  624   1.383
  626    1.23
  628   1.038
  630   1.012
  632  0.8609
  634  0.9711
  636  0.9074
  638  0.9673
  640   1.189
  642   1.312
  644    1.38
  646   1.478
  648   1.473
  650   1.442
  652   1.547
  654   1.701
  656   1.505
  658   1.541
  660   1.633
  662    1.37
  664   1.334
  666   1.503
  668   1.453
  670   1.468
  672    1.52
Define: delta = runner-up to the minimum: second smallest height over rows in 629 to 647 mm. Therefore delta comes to 0.9074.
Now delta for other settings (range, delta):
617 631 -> 1.012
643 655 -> 1.442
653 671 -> 1.37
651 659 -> 1.541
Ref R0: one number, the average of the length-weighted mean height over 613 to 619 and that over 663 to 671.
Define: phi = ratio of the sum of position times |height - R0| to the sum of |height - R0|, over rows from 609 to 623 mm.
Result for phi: 615.0 mm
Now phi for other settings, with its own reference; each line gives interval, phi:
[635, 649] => 643.0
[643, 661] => 652.9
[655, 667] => 660.6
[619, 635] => 628.5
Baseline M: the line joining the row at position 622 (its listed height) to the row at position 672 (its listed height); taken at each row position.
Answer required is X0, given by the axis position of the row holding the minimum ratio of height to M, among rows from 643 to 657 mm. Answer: 644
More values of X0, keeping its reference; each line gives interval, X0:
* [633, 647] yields 636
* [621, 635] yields 632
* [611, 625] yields 614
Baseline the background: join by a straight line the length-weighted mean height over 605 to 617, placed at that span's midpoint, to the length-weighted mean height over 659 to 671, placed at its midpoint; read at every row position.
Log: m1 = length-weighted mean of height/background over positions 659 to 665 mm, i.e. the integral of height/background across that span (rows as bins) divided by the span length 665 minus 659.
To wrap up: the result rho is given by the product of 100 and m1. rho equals 101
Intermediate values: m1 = 1.01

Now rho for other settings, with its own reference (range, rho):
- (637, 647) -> 98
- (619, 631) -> 102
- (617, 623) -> 101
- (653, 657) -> 116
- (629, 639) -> 77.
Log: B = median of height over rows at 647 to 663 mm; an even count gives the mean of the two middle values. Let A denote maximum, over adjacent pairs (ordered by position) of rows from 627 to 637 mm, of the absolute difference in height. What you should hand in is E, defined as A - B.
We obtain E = -1.4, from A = 0.151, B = 1.52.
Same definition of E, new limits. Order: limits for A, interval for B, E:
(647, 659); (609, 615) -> -0.7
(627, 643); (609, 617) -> -0.6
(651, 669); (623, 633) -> -0.8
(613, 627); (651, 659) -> -1.3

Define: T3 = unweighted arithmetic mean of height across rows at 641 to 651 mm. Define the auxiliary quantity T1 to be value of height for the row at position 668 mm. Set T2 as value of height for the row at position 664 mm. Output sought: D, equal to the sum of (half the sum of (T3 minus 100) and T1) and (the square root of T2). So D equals -47.4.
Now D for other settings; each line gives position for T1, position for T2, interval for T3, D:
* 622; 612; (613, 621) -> -48.0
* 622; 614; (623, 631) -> -47.9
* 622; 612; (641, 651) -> -47.7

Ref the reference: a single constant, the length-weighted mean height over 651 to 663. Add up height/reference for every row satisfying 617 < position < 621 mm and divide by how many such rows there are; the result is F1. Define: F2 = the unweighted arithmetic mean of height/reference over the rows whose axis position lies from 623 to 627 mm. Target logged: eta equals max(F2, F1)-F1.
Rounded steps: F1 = 0.71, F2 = 0.84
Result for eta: 0.14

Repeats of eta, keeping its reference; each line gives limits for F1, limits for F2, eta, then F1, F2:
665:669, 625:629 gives 0.00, 0.95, 0.73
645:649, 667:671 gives 0.00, 0.95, 0.94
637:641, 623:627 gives 0.15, 0.70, 0.84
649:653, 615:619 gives 0.00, 0.96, 0.58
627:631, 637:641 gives 0.03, 0.66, 0.70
